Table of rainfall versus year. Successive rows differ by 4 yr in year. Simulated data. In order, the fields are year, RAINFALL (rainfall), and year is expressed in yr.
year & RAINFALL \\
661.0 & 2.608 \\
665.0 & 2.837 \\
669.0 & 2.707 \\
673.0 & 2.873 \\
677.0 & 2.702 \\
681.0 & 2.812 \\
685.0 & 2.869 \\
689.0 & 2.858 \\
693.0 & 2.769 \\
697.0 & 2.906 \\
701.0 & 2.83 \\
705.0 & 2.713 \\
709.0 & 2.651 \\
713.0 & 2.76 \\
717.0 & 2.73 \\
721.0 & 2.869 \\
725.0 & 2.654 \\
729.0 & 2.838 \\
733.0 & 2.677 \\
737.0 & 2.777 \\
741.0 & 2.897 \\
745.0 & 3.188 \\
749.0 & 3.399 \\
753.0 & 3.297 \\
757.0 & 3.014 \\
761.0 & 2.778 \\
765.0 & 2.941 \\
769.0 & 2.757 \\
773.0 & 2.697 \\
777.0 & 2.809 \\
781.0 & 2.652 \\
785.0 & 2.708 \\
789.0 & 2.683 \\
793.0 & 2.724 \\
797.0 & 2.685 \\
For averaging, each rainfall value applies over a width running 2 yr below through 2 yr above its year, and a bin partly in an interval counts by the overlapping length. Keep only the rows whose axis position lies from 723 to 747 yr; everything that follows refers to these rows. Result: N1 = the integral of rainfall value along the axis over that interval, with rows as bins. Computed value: 68.1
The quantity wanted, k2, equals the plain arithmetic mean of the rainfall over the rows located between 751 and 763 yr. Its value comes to 3.03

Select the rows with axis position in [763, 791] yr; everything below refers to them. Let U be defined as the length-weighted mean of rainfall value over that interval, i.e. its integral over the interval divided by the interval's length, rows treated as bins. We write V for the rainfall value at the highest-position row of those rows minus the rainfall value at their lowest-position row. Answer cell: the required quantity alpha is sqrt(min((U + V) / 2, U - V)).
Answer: 1.12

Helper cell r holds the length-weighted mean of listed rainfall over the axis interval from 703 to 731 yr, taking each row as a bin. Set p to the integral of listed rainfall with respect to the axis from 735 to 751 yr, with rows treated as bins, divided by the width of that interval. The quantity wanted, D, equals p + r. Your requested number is 5.81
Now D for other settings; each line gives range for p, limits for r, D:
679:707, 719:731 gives 5.61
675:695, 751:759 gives 5.96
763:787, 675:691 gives 5.57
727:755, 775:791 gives 5.72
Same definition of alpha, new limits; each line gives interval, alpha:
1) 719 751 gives 1.31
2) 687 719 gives 1.15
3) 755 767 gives 1.19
